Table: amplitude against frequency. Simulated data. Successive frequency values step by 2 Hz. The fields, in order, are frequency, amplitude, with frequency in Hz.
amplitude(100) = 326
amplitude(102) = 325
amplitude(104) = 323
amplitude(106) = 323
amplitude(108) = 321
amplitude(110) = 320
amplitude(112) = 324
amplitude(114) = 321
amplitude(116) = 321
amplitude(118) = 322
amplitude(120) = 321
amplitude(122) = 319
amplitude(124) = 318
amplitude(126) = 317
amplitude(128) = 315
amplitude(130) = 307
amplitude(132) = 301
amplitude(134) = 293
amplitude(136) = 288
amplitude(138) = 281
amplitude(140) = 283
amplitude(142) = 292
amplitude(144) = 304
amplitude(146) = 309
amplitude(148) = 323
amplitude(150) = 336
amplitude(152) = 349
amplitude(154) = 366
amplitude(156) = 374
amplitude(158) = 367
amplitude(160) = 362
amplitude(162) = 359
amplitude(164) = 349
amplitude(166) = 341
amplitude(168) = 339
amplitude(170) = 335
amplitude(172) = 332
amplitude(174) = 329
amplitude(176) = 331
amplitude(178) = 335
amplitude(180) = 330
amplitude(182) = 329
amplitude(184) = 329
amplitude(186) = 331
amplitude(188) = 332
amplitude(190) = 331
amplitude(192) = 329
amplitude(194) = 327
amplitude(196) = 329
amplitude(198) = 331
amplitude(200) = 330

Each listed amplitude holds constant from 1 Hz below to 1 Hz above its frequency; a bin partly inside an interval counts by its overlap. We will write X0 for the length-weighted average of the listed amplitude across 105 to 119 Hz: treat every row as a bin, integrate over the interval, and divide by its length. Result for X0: 322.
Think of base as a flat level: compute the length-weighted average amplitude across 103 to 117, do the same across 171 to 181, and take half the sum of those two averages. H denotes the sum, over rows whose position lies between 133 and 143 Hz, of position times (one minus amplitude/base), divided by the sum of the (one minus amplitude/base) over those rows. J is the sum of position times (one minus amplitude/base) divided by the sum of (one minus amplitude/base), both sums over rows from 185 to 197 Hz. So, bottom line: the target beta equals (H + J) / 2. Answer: 163.8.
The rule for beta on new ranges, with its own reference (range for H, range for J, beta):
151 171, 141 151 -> 151.0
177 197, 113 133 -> 155.6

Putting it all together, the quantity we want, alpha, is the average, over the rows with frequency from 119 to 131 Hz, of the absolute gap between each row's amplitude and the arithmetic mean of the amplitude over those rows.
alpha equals 3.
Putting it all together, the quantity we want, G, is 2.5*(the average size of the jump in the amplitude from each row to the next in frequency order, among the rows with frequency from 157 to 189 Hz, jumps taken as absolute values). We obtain 9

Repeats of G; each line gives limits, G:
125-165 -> 20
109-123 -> 5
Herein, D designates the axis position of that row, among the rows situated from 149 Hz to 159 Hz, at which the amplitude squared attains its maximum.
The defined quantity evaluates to 156 Hz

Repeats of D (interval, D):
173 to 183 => 178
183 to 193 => 188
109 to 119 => 112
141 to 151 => 150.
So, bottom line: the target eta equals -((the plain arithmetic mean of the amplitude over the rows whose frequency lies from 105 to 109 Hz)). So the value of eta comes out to -322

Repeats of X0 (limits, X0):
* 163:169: 343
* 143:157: 337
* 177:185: 331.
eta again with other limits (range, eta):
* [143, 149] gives -312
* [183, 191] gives -331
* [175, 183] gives -331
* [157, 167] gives -356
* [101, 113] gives -323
